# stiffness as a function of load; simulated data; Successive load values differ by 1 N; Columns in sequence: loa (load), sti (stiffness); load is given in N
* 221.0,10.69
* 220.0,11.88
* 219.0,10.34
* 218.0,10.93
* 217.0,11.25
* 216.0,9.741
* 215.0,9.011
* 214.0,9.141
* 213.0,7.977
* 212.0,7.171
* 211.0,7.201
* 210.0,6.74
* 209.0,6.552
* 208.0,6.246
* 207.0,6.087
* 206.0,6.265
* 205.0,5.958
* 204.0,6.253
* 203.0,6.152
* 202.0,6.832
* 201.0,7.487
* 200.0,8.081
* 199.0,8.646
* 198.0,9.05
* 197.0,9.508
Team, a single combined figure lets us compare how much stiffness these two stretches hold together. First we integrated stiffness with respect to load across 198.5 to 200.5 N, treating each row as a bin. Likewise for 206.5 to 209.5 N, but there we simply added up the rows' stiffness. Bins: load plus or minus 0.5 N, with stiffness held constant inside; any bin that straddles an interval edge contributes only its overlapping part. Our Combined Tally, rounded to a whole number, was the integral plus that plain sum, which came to 36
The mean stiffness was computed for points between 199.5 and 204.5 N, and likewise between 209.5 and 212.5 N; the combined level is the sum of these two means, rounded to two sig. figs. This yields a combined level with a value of 14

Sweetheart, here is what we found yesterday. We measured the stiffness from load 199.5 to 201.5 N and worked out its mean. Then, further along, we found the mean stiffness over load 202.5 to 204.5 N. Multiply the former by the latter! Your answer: 48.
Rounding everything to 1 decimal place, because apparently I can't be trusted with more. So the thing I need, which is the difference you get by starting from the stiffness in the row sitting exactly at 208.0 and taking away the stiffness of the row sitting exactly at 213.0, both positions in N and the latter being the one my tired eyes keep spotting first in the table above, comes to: -1.7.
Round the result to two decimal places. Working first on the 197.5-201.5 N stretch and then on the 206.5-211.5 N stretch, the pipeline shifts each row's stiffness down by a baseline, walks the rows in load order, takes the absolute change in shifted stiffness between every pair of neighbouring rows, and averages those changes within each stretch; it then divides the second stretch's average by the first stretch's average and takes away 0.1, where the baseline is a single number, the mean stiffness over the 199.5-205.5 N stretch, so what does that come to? 0.43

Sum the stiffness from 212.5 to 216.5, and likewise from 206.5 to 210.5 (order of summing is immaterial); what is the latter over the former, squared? 0.51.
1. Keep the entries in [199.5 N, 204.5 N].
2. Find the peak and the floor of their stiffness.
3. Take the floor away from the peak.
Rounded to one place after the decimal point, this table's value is 1.9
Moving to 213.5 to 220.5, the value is 2.9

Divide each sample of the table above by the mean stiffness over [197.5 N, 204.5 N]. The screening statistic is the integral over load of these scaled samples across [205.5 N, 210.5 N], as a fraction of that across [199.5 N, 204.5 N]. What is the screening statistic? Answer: 0.92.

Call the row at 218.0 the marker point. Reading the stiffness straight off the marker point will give 10.93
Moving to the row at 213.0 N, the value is 7.977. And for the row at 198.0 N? 9.05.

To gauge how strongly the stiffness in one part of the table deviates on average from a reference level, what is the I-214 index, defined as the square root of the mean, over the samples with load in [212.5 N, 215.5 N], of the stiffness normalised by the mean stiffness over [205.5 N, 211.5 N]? 1.16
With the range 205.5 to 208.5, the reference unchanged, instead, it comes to 0.98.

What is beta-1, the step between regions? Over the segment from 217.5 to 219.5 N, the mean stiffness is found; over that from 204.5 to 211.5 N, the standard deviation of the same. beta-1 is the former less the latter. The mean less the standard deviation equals 10.2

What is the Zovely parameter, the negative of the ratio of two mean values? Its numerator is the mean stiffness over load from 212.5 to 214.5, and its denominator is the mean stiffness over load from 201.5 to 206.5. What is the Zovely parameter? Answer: -1.36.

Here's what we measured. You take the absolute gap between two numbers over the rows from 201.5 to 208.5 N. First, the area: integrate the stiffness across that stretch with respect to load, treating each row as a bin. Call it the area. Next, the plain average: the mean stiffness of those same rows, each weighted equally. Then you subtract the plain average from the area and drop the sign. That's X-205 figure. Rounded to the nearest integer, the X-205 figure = 38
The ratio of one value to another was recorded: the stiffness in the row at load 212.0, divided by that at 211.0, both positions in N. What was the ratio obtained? 1.00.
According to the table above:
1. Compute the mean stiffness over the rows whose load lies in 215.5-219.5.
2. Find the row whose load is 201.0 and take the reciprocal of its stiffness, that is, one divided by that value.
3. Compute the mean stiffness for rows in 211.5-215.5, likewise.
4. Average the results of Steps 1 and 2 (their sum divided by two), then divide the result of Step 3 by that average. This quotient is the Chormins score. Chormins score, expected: 1.56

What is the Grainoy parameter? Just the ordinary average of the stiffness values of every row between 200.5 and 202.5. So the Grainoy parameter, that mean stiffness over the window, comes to 7.2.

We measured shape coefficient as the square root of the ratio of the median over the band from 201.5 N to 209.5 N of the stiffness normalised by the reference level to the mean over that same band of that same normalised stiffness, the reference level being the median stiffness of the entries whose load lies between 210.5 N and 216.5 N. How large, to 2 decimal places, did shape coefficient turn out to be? 1.00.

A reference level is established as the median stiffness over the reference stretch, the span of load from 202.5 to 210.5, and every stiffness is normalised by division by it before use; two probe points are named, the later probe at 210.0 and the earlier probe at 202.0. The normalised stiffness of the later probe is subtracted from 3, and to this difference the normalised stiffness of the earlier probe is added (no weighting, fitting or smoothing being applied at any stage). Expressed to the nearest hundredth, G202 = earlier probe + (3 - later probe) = 3.01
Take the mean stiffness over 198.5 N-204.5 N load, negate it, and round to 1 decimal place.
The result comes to -7.2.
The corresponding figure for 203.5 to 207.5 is -6.1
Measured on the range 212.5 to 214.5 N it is -8.6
